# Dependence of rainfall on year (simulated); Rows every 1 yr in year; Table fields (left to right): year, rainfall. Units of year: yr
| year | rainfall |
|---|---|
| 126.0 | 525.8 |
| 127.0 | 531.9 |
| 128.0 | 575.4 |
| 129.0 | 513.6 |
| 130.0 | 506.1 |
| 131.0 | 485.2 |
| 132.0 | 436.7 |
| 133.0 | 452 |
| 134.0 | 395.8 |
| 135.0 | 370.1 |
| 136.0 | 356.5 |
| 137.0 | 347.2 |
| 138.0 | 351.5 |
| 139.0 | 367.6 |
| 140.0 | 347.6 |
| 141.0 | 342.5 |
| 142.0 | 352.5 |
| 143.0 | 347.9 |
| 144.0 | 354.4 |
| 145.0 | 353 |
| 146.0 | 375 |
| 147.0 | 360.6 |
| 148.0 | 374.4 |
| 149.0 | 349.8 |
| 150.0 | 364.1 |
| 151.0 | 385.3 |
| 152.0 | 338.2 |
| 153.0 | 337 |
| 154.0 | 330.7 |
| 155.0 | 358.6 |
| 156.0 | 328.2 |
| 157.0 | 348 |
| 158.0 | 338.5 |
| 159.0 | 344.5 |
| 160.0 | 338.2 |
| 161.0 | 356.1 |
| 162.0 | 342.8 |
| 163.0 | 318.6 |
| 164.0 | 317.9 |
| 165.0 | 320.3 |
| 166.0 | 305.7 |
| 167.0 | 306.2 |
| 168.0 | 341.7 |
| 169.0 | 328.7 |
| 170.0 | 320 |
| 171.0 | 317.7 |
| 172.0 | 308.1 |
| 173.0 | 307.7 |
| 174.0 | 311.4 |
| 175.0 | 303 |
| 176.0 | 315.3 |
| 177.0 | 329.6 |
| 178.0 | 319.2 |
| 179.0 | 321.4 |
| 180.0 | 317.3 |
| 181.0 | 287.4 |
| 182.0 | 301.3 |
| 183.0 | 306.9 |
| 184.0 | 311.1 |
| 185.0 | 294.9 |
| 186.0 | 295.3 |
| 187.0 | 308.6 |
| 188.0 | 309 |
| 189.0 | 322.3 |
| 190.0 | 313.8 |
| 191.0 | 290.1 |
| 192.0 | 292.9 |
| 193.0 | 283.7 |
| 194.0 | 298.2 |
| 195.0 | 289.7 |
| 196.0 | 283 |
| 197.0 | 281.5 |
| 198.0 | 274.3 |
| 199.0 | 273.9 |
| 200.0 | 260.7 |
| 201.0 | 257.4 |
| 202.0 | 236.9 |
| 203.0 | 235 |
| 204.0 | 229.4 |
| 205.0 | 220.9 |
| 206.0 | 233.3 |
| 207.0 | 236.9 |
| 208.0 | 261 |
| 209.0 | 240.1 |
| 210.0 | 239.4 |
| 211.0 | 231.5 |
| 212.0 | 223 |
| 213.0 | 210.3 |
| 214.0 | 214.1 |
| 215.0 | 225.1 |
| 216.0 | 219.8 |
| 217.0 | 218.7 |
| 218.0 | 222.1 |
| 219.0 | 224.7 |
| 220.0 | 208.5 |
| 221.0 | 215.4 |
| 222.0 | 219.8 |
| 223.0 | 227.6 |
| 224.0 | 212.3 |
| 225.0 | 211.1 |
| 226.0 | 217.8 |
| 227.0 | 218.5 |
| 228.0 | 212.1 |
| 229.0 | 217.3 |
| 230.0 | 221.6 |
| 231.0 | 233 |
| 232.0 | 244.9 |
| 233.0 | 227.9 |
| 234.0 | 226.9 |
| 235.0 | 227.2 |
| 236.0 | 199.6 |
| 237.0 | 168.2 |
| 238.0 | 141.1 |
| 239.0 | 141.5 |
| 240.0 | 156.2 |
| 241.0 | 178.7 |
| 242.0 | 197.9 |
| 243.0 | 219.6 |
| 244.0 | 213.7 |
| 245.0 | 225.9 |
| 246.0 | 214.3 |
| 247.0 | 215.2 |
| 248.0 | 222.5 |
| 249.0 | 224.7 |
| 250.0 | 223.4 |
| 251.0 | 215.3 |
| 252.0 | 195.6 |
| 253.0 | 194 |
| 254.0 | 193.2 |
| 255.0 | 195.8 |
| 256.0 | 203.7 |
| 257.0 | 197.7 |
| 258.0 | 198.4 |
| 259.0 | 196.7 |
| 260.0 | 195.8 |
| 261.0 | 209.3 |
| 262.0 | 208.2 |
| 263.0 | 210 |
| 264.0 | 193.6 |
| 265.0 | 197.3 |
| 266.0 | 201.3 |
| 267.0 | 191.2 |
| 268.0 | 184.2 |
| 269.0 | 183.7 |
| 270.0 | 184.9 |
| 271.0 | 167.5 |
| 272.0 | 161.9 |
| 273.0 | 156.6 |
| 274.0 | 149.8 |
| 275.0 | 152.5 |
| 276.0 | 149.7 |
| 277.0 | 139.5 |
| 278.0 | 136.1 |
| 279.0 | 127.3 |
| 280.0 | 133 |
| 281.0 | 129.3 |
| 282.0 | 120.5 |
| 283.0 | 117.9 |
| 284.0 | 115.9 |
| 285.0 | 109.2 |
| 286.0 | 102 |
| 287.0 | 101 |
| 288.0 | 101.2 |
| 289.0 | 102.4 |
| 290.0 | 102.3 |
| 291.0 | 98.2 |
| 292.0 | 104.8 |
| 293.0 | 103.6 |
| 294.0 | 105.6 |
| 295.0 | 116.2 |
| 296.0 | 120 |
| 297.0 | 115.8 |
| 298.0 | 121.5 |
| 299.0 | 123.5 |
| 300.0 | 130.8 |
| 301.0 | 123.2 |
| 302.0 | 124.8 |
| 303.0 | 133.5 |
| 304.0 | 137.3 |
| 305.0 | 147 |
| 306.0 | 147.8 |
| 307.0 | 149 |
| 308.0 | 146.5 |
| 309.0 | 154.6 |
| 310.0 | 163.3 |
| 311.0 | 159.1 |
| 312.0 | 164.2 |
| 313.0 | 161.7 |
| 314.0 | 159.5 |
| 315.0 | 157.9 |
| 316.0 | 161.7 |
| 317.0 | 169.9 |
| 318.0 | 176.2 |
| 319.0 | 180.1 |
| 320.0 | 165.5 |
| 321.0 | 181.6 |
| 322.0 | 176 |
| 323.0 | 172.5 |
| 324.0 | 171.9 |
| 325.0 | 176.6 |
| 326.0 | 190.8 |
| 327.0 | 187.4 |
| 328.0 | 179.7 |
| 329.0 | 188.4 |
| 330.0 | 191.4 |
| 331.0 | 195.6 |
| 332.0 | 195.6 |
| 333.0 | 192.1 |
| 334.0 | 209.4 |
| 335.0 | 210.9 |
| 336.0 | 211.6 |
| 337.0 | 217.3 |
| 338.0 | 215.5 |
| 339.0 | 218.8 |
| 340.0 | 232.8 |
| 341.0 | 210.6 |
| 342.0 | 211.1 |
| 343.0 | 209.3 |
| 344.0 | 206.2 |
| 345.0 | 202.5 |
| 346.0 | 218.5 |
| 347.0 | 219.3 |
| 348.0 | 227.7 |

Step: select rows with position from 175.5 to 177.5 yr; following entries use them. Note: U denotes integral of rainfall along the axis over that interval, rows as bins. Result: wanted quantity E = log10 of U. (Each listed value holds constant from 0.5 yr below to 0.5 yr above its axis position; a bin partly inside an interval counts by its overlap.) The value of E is 2.81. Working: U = 645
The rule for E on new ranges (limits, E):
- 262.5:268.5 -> 3.07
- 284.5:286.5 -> 2.32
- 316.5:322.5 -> 3.02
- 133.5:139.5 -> 3.34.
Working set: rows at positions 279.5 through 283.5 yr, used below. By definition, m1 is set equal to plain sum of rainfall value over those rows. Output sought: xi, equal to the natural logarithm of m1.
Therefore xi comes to 6.22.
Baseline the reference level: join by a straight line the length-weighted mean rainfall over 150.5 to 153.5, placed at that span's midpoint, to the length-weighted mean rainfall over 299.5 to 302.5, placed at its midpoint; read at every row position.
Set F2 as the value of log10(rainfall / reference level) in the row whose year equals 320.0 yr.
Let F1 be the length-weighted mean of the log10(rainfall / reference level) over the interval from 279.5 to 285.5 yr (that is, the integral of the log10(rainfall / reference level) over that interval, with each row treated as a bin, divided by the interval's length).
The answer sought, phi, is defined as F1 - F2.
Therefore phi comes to -0.34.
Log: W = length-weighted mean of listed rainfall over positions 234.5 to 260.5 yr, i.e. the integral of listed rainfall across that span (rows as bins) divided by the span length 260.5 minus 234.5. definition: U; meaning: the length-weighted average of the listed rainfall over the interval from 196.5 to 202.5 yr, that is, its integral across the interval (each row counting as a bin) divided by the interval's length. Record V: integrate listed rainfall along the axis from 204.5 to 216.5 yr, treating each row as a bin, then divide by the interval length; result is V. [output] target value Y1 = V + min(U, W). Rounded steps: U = 264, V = 230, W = 198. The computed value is 428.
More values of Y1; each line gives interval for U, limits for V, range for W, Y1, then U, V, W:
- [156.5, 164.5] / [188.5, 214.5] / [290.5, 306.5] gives 381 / 338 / 259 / 122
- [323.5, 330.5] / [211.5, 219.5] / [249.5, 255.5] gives 403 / 184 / 220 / 203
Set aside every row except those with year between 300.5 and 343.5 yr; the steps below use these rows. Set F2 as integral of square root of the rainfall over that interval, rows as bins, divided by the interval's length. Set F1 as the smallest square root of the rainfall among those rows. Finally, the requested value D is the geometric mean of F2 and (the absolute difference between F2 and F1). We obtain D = 5.4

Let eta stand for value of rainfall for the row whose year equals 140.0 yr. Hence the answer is 347.6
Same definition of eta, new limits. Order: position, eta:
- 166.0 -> 305.7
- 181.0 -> 287.4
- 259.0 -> 196.7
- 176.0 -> 315.3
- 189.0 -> 322.3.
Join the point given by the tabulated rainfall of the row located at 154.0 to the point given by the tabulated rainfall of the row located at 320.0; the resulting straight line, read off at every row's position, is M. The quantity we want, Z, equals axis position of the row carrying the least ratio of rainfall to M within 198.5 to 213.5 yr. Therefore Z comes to 213.0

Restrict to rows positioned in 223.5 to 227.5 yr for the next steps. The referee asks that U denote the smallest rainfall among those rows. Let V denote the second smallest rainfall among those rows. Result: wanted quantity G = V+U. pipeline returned 423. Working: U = 211.1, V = 212.3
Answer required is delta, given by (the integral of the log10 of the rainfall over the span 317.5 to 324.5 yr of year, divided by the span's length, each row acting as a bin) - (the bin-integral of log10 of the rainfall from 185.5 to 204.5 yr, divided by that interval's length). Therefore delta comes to -0.204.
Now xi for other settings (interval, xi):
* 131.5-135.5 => 7.41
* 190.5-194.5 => 7.06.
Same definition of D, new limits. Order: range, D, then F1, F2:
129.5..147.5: 4.5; 18.5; 19.5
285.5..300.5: 2.4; 9.9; 10.5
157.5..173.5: 3.2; 17.5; 18.0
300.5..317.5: 3.8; 11.1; 12.3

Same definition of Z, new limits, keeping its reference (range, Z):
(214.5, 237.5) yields 237.0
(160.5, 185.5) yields 181.0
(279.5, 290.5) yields 287.0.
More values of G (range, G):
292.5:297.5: 209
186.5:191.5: 599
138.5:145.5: 690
